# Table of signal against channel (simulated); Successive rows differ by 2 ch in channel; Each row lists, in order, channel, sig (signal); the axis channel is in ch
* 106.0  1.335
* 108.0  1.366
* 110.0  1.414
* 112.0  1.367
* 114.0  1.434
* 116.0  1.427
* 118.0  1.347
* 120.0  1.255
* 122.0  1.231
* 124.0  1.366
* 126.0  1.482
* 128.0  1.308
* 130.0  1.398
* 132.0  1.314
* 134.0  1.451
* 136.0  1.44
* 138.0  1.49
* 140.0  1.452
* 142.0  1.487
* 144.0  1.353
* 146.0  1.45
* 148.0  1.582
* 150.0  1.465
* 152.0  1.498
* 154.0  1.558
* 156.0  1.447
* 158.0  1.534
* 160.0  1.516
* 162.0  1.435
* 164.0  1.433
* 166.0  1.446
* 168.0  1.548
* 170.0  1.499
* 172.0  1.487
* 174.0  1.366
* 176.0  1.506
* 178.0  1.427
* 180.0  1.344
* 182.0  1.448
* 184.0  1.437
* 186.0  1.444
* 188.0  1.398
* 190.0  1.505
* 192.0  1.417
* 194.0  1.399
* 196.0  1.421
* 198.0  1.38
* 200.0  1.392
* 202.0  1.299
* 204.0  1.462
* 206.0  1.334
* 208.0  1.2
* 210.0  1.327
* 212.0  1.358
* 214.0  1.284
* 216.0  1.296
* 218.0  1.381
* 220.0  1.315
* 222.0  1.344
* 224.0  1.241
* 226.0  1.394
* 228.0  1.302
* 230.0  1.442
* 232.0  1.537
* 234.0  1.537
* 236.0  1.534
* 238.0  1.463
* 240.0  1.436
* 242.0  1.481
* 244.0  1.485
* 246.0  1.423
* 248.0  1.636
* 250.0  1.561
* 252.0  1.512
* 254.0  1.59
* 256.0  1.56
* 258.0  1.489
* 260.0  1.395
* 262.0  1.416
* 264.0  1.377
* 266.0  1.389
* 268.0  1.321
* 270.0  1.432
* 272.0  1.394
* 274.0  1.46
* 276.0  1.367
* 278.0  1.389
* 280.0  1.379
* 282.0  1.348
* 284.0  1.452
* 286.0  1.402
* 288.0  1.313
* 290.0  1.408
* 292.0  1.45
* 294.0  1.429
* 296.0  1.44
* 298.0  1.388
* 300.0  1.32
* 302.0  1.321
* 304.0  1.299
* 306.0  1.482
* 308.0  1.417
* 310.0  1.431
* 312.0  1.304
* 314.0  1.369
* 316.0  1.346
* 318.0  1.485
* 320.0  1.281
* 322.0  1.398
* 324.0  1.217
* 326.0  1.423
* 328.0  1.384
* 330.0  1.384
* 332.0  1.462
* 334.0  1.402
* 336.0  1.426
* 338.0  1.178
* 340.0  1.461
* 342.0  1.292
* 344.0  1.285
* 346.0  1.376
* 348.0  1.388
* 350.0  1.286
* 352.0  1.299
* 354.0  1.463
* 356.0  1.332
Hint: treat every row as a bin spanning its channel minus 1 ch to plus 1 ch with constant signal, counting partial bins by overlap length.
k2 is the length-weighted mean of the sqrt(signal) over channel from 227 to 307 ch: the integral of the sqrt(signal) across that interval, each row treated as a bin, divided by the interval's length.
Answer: 1.20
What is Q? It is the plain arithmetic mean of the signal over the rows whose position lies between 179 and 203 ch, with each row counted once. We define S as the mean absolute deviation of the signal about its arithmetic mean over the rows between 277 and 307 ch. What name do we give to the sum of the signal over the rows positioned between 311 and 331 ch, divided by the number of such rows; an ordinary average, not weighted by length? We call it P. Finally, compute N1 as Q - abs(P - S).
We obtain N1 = 0.09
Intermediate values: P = 1.36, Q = 1.41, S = 0.046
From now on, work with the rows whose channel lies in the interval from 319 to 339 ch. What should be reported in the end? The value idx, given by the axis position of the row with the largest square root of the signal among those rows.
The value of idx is 332.0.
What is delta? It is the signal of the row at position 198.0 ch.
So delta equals 1.38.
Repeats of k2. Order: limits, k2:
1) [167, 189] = 1.20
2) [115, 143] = 1.18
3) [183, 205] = 1.19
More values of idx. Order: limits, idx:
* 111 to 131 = 126.0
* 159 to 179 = 168.0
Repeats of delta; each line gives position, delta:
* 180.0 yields 1.344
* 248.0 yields 1.636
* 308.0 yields 1.417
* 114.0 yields 1.434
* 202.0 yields 1.299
